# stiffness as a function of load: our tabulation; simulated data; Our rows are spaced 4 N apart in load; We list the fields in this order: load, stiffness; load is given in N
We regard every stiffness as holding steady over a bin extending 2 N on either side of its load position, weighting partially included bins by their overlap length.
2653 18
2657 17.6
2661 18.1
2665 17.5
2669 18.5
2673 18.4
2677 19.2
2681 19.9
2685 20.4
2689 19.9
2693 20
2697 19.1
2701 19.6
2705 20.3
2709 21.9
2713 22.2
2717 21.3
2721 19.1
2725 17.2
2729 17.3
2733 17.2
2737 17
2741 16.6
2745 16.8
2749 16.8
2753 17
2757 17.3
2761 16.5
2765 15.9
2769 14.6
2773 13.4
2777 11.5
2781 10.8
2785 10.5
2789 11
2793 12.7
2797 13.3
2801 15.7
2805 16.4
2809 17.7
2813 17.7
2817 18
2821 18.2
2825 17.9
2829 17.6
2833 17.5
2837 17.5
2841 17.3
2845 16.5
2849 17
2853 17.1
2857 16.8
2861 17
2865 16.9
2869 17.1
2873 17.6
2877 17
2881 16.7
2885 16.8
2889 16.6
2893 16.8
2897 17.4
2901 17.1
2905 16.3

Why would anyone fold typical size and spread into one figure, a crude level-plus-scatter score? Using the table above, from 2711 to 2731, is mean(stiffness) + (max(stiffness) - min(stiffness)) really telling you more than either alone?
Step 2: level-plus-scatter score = 24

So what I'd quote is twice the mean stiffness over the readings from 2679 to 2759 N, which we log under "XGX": 37.7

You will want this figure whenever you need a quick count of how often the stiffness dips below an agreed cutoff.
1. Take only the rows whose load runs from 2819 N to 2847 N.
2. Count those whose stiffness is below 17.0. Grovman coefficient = 1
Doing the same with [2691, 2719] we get 0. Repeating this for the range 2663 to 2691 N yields 0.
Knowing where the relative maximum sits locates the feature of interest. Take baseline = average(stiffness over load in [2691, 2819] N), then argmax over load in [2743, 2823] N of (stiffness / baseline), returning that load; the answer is 2821 N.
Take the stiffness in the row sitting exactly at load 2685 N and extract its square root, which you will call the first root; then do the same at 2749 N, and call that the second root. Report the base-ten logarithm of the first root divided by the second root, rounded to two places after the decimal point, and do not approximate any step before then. 0.04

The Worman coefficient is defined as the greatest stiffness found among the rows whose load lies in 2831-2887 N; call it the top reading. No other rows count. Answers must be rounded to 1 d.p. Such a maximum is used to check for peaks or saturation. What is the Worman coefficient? 17.6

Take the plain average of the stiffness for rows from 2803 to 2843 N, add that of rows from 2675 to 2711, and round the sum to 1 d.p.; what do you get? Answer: 37.6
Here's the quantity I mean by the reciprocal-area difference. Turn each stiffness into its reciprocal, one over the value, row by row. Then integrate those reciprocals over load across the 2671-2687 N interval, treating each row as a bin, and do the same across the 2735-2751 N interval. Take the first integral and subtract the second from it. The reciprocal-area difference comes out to -0.13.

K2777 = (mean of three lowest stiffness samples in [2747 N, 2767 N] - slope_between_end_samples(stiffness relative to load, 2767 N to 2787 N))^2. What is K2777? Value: 277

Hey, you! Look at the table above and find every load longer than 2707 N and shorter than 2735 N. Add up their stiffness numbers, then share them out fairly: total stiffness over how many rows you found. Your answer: 19.5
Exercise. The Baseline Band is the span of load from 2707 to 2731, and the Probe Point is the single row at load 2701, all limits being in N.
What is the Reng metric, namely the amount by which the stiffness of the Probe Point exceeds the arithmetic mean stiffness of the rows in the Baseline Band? -0.2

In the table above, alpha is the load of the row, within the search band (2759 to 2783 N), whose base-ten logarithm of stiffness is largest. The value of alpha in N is 2761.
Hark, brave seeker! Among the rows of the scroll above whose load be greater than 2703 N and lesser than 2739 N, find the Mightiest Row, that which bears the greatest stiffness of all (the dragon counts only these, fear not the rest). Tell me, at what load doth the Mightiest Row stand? 2713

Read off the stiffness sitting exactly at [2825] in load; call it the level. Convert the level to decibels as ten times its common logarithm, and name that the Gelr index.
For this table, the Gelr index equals 12.5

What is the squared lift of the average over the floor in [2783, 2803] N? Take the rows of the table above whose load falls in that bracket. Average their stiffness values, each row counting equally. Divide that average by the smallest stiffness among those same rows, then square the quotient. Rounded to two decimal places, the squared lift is 1.45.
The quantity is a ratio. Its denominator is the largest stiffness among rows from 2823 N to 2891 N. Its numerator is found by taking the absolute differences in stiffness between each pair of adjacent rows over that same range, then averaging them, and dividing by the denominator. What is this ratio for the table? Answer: 0.016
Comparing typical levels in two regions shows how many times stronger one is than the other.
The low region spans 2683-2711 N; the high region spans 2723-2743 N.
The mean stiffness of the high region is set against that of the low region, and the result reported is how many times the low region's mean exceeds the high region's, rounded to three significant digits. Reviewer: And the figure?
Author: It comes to 1.18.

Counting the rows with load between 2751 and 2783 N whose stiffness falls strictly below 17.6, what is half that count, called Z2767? 4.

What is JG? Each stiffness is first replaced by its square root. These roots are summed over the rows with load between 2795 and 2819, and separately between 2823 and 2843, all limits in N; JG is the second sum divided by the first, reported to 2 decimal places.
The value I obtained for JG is 0.86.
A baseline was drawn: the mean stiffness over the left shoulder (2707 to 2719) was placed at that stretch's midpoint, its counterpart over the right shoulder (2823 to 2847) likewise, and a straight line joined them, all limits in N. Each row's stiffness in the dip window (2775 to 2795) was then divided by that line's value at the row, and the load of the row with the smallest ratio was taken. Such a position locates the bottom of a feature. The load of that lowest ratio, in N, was 2785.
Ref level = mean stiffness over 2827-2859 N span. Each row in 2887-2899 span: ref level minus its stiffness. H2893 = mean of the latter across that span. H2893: 0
